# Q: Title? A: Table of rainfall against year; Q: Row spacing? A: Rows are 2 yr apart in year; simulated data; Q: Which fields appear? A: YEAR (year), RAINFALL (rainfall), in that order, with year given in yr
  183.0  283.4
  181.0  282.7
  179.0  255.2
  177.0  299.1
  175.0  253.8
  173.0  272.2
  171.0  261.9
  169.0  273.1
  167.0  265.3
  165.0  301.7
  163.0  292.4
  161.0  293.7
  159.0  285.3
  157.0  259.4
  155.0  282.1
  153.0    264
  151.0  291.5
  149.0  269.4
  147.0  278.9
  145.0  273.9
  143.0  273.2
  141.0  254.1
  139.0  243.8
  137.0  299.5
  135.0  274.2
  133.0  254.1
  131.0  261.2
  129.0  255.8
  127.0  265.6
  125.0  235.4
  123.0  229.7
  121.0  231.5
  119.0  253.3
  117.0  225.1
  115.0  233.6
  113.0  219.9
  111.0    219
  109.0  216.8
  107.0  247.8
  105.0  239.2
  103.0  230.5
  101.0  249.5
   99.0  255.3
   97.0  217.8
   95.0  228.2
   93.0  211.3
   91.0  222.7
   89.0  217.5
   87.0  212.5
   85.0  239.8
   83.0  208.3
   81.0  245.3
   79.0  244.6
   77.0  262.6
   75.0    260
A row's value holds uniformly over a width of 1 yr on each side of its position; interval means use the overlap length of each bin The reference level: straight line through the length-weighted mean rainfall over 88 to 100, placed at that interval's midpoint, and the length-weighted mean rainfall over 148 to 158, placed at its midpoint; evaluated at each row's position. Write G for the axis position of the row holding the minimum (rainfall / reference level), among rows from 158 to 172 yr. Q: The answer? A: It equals 171.0 yr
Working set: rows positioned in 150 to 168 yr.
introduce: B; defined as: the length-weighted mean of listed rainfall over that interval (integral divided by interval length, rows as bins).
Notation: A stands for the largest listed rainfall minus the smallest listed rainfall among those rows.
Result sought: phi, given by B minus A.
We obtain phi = 239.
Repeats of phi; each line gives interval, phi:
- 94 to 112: 195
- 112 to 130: 193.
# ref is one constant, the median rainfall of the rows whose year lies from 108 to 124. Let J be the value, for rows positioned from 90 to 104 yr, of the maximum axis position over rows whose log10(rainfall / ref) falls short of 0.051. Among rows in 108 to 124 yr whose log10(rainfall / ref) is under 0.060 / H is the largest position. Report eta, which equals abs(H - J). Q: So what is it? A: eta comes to 20 yr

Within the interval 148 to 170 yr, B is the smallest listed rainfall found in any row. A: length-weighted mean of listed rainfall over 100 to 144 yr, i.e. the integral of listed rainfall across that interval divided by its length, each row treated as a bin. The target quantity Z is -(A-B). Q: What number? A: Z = 13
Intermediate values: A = 246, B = 259.4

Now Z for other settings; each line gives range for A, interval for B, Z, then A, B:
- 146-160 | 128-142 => -32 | 276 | 243.8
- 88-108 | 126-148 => 12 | 232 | 243.8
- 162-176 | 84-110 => -63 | 274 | 211.3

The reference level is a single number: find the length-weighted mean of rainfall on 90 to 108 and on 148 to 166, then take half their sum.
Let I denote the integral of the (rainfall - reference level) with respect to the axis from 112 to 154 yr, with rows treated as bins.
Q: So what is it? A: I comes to -55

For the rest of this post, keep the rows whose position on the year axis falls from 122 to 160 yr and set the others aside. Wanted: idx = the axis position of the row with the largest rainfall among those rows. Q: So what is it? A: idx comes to 137.0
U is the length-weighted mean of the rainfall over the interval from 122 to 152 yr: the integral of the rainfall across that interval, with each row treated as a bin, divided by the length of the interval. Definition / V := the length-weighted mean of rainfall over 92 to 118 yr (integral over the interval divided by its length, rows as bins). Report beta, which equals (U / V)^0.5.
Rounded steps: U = 264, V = 230.3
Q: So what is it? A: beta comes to 1.07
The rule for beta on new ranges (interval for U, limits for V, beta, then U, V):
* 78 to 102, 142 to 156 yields 0.91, 229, 276.1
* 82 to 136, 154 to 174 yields 0.92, 235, 278.7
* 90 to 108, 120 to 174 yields 0.93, 234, 268.3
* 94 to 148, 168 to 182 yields 0.95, 247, 271.1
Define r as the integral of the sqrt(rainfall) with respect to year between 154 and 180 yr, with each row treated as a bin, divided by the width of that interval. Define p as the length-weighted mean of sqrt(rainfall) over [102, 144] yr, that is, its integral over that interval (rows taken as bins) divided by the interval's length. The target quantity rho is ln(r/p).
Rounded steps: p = 15.7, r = 16.6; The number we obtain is 0.06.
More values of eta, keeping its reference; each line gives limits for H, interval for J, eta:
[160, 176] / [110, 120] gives 56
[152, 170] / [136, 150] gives 16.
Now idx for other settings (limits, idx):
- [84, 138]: 137.0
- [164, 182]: 165.0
